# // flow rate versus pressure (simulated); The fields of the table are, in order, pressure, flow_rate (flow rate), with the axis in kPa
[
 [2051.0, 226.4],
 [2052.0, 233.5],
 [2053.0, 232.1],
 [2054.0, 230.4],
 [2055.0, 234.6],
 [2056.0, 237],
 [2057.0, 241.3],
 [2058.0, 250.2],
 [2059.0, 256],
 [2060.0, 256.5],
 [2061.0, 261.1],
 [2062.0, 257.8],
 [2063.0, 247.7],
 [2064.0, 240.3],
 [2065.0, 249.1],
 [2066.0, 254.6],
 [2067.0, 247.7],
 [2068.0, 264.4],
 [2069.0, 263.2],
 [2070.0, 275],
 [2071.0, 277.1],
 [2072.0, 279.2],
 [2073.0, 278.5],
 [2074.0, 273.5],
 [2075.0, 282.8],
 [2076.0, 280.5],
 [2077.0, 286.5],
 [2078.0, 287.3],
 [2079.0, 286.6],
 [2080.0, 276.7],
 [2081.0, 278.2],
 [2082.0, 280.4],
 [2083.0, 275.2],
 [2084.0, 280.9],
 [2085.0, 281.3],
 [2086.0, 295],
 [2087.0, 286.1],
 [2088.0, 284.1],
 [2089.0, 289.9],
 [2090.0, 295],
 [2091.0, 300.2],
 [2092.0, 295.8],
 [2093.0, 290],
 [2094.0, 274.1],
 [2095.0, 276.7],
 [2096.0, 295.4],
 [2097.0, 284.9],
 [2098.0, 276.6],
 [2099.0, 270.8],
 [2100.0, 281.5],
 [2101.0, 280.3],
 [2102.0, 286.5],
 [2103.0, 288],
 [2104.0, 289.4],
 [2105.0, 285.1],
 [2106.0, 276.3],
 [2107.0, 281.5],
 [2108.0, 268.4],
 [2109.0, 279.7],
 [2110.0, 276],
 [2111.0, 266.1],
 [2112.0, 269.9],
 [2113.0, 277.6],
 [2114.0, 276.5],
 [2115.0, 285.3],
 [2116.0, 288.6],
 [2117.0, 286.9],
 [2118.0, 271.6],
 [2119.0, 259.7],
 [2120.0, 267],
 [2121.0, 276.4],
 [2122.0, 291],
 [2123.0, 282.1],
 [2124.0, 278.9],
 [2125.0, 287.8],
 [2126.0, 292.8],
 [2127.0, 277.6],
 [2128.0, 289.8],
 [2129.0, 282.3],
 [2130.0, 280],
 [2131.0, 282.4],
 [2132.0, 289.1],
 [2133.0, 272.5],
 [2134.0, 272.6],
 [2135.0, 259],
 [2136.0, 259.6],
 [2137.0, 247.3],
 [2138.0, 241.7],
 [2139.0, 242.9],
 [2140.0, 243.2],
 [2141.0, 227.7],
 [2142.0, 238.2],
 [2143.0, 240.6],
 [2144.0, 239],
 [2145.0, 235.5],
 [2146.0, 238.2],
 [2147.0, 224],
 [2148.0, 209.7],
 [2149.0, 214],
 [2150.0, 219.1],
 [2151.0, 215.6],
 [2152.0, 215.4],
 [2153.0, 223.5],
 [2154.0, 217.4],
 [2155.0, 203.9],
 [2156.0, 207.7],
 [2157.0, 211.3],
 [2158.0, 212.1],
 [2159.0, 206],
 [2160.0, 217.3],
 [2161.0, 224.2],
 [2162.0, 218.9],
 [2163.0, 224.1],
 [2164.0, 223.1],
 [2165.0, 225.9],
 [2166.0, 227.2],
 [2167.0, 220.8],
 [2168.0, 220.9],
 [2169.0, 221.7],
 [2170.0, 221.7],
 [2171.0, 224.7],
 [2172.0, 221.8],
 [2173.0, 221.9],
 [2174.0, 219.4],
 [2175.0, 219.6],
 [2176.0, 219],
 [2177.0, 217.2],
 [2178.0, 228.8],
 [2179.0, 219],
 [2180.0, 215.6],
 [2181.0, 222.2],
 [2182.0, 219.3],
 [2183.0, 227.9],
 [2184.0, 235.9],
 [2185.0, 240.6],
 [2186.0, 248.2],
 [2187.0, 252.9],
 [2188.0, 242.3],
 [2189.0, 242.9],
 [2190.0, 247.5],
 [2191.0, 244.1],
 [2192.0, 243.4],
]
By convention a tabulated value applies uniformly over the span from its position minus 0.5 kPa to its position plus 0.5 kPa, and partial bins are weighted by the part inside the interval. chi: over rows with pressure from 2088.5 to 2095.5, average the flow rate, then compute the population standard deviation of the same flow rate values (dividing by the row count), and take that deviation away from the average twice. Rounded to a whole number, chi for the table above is 271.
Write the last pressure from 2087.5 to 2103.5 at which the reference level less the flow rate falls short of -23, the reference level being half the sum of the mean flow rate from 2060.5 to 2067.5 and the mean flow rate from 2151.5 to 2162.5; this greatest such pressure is 2103.0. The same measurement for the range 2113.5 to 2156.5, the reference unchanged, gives 2136.0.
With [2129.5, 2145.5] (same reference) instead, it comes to 2136.0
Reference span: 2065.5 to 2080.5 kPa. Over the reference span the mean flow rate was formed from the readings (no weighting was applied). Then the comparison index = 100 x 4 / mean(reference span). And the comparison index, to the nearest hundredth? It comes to 1.46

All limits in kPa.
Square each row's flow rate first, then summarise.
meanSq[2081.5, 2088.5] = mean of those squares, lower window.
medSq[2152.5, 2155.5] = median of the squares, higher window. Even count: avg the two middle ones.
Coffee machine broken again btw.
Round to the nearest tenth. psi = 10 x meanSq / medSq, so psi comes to 17.0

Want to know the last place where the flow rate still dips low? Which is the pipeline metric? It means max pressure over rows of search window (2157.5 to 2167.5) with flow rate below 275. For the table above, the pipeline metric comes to 2167.0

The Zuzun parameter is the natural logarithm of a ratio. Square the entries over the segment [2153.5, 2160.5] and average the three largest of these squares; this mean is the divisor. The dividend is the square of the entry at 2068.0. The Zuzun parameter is 0.41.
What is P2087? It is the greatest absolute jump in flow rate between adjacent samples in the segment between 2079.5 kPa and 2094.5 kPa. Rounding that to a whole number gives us 16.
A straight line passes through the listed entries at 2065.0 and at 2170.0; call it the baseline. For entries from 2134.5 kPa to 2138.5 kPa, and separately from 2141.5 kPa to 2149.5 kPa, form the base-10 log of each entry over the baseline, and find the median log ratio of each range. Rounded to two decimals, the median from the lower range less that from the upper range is 0.03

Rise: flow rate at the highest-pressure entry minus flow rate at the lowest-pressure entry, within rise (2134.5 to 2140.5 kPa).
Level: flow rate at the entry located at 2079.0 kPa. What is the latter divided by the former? -18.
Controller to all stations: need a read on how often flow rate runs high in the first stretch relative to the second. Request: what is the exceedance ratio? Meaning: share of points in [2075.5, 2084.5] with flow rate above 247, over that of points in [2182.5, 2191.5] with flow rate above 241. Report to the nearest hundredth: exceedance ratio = 1.50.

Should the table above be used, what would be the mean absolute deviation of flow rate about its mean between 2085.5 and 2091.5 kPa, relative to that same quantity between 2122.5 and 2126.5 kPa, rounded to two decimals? 1.02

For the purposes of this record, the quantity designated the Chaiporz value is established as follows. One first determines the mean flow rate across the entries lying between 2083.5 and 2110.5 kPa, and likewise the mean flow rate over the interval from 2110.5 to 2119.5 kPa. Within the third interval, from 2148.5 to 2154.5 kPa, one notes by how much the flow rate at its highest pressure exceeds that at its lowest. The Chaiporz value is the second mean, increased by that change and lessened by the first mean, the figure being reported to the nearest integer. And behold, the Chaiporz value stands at -5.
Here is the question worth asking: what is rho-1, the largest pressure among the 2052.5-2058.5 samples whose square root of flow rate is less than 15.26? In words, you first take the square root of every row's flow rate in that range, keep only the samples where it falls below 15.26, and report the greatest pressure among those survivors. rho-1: 2054.0 kPa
